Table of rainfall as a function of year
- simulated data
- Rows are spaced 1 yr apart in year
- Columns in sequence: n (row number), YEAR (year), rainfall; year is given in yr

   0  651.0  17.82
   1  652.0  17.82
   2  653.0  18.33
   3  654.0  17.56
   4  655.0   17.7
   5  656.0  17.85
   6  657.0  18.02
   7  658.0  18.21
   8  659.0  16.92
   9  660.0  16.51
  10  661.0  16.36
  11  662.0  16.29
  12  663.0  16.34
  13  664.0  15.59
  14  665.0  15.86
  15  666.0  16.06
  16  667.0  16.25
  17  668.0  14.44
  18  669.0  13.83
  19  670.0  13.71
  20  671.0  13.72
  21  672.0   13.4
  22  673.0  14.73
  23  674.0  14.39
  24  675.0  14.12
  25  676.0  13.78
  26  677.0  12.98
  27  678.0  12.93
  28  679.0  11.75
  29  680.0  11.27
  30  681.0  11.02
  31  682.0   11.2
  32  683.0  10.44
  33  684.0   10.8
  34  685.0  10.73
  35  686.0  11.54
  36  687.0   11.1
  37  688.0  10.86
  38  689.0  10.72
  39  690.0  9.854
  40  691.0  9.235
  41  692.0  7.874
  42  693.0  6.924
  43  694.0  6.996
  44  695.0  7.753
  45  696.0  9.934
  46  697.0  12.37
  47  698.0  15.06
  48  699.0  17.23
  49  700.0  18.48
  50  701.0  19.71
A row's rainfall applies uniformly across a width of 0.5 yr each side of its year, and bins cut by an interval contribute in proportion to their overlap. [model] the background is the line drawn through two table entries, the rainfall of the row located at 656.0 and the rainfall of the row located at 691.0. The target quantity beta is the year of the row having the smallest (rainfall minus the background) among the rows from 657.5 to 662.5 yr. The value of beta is 660.0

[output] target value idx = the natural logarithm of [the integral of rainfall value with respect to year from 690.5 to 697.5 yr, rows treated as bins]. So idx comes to 4.11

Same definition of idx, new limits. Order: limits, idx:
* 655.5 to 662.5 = 4.79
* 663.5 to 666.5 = 3.86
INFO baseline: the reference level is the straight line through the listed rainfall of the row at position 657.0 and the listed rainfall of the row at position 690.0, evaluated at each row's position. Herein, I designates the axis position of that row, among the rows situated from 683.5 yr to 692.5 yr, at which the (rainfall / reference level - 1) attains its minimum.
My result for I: 692.0 yr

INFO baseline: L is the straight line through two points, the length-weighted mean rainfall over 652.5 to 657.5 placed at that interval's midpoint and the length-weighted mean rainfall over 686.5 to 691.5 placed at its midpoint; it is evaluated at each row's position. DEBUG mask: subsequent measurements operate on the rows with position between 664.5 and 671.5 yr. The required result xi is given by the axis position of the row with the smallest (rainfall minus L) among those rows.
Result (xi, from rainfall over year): 669.0 yr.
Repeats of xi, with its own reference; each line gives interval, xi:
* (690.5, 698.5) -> 693.0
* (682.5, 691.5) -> 683.0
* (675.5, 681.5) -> 681.0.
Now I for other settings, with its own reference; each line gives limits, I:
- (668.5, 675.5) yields 669.0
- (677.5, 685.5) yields 683.0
